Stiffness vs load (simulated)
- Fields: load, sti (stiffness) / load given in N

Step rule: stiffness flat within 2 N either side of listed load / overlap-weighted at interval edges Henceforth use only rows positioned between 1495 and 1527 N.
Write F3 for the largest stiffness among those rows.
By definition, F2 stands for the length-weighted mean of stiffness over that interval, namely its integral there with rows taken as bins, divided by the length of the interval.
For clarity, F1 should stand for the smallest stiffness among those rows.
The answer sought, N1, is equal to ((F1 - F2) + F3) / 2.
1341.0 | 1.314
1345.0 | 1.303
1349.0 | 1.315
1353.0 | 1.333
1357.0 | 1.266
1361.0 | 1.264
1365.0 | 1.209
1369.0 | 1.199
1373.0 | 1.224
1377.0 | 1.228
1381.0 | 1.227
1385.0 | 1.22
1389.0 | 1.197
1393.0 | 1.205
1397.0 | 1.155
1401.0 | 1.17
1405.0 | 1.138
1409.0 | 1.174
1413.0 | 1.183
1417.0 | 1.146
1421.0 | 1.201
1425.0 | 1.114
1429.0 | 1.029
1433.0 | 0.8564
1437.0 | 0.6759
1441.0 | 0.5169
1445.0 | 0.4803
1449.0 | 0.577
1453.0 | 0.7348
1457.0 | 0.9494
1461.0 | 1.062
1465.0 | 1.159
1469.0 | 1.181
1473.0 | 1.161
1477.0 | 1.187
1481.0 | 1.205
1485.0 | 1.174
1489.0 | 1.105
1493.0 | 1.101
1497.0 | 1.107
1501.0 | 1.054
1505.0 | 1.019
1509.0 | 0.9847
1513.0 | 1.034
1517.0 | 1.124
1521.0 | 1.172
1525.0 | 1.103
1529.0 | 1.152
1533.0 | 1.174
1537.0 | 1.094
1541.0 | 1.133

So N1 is 0.541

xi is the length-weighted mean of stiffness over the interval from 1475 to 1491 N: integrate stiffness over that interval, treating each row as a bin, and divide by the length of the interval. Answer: 1.17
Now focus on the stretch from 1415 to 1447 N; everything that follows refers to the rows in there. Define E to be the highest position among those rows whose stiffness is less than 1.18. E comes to 1445.0 N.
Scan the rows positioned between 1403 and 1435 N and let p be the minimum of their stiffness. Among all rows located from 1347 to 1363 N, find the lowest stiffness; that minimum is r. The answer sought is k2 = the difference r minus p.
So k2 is 0.4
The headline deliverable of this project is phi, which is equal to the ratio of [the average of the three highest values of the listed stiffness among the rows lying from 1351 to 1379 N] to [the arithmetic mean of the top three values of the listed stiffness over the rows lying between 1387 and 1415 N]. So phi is 1.08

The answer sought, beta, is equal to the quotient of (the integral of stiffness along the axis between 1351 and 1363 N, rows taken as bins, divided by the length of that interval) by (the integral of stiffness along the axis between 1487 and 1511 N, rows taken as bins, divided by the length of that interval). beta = 1.21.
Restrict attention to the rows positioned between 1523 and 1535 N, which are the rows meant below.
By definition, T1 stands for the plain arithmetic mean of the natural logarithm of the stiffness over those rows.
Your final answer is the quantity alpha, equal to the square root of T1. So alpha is 0.37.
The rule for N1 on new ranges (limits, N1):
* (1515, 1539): 0.566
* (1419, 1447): 0.421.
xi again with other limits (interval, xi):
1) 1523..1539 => 1.13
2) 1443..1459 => 0.69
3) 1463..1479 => 1.17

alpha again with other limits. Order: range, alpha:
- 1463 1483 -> 0.41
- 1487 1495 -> 0.31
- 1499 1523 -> 0.25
